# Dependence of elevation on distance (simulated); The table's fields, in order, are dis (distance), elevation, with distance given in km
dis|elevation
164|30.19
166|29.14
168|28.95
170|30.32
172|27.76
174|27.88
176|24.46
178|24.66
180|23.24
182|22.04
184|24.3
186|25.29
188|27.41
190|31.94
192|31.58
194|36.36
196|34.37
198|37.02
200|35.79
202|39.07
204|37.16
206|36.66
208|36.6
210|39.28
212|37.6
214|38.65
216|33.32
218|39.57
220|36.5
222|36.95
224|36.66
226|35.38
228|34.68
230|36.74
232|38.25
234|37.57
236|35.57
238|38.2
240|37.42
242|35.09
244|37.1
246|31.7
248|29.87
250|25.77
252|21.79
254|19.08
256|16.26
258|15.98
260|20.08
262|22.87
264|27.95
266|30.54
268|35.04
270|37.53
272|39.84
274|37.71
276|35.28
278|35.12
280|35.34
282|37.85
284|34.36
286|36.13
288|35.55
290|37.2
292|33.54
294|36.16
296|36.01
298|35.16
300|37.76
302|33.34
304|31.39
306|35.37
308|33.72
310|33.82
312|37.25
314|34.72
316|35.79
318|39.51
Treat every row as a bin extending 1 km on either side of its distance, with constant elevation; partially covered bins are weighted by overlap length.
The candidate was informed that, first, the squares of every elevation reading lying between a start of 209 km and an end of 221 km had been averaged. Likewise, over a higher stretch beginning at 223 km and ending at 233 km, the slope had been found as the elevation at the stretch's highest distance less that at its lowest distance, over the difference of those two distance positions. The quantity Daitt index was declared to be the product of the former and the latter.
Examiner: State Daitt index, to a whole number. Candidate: 280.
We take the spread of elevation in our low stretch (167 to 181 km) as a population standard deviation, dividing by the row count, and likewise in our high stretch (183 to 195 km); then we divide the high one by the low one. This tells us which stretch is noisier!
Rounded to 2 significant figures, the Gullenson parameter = 1.7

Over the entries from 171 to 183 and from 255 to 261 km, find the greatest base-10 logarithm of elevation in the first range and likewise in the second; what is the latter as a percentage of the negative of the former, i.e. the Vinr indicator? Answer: -90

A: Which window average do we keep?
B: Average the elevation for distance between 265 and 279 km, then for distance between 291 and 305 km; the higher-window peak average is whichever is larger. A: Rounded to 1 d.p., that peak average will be 35.9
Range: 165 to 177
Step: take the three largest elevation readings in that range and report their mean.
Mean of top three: 29.5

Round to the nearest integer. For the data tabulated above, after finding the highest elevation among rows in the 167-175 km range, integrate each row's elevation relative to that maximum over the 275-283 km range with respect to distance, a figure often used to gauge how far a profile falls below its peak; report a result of 45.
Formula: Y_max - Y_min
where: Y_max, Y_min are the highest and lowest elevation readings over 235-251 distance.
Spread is 12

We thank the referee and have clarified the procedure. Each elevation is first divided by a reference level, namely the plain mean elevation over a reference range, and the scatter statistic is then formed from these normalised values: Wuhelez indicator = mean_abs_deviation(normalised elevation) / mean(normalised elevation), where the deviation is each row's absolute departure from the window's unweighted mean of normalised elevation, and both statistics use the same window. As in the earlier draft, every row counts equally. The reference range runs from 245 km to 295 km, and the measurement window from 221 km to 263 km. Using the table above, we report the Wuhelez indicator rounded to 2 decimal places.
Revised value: 0.23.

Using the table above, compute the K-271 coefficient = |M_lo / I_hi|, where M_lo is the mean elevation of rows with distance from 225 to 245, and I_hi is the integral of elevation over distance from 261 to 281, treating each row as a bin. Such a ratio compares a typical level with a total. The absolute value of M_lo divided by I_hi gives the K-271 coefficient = 0.054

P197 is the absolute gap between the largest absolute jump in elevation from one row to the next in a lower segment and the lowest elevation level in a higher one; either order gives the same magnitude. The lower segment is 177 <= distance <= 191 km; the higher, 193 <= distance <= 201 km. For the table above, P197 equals 29.8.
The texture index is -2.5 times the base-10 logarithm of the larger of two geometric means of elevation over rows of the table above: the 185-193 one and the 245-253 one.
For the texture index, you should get -3.65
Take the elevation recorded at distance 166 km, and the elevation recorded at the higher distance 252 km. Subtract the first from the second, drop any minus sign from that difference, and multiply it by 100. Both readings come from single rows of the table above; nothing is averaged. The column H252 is 735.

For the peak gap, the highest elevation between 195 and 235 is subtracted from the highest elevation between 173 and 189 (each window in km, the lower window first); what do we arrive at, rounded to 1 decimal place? -11.7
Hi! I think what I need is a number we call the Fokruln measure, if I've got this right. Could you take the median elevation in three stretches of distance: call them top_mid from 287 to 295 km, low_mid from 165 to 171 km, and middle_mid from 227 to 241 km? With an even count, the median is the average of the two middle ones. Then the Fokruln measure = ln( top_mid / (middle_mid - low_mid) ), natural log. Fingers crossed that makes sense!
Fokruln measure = 1.5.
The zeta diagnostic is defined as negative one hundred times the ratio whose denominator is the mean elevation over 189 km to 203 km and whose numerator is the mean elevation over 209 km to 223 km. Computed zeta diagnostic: -106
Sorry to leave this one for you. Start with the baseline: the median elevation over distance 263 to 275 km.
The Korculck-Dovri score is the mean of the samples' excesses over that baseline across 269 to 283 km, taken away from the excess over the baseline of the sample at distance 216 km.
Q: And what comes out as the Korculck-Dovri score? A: -3.6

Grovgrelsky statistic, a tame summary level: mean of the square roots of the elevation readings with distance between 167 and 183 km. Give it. 5.1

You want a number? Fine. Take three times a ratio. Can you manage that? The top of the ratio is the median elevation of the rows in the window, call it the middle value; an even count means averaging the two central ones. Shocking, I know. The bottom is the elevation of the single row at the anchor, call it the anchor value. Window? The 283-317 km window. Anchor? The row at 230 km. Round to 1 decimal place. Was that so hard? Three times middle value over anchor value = 2.9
